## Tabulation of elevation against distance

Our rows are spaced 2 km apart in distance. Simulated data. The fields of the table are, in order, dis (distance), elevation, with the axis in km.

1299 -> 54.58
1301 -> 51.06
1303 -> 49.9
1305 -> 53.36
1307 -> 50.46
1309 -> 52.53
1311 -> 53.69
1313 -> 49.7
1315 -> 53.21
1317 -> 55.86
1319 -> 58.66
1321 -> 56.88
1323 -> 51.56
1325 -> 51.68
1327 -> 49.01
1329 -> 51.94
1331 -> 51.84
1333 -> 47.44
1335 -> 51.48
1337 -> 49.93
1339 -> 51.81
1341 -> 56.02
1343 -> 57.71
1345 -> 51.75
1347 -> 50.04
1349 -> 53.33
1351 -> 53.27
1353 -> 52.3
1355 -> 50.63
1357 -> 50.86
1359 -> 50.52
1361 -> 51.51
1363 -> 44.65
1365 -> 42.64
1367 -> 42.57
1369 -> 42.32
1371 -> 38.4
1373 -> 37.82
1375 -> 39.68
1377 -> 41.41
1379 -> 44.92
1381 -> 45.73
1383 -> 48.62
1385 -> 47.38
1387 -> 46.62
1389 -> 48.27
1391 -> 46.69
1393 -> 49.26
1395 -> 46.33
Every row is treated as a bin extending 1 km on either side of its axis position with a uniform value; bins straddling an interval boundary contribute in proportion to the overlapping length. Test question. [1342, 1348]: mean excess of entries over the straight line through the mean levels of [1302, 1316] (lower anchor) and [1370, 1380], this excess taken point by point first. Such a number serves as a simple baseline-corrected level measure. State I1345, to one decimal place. 7.5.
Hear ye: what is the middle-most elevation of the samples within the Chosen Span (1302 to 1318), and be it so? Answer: 52.9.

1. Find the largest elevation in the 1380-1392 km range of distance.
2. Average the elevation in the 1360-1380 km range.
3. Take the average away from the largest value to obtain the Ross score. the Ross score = 6.0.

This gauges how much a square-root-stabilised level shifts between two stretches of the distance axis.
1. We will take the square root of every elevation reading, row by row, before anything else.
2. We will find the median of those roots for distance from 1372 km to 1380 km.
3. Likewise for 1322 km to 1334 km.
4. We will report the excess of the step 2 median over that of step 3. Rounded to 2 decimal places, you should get -0.82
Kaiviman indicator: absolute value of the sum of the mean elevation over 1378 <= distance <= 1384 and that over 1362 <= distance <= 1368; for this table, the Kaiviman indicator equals 90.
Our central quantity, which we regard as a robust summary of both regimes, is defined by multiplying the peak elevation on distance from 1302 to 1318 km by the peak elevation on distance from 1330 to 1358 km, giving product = 3224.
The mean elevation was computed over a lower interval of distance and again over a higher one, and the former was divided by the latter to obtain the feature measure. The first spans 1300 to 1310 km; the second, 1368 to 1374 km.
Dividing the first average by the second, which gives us 1.30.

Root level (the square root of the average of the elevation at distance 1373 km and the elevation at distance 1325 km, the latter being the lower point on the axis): 6.69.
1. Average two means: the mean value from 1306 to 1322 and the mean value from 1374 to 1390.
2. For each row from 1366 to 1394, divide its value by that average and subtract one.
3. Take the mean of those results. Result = -0.11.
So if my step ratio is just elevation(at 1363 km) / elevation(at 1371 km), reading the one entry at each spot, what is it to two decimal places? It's 1.16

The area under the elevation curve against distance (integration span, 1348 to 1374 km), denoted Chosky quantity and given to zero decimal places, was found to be 1222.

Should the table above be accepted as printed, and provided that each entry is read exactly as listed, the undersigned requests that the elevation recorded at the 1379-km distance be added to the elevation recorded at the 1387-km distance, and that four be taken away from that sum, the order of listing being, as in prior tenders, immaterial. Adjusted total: 88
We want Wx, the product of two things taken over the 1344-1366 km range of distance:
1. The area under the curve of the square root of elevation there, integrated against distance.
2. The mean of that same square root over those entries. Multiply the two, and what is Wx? 1102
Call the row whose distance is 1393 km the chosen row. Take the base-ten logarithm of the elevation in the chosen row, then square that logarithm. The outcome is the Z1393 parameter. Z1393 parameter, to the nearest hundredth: 2.86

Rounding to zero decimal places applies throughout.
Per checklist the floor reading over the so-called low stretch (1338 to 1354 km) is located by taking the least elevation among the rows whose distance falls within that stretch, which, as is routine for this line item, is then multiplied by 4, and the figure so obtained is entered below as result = 200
